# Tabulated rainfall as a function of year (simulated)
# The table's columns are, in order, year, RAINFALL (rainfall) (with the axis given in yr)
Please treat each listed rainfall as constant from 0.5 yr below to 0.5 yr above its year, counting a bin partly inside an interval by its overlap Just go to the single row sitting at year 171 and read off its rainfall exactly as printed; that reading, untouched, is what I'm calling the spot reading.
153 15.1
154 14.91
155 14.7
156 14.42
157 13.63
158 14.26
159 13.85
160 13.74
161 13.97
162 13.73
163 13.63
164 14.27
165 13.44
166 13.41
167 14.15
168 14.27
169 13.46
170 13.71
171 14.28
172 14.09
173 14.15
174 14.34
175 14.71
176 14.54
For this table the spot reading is 14.28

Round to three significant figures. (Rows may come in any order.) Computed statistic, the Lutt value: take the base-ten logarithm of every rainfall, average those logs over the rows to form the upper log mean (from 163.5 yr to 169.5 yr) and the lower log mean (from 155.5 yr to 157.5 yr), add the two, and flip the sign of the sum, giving -2.29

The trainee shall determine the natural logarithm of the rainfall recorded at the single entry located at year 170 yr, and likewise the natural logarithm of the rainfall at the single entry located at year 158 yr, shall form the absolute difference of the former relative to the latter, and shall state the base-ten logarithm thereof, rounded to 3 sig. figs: -1.41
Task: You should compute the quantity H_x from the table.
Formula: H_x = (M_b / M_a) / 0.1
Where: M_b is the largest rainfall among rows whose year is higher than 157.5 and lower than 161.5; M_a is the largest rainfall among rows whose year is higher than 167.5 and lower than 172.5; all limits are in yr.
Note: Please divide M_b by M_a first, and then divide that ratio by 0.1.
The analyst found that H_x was 10.0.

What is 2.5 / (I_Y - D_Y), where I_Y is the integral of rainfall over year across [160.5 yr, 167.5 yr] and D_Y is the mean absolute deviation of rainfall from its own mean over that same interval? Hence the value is 0.0260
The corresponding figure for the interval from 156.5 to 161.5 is 0.0361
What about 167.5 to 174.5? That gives 0.0255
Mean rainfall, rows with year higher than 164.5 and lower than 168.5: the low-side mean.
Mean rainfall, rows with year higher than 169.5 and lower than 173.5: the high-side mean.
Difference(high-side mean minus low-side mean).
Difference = 0.24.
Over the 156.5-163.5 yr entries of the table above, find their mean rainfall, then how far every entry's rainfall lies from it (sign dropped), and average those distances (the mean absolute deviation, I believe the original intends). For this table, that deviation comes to 0.169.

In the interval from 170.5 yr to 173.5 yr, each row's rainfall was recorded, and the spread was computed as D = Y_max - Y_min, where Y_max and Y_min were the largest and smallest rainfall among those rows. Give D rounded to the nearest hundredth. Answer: 0.19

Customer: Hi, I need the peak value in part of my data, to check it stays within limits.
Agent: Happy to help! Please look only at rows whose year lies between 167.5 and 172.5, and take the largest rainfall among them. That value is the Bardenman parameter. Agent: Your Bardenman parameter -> 14.28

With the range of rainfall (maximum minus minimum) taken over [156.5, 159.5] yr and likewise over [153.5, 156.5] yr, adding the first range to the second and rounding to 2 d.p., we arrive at 1.12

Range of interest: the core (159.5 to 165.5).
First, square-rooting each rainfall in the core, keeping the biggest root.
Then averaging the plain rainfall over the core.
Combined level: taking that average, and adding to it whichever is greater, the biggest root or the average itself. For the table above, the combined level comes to 27.6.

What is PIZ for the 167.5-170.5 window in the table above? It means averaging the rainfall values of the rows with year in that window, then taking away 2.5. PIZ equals 11.3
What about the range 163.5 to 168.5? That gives 11.4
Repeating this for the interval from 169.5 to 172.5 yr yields 11.5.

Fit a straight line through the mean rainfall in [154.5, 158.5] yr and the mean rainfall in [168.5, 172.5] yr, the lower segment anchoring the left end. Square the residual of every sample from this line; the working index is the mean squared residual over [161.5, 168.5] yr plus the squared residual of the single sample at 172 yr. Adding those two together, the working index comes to 0.23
